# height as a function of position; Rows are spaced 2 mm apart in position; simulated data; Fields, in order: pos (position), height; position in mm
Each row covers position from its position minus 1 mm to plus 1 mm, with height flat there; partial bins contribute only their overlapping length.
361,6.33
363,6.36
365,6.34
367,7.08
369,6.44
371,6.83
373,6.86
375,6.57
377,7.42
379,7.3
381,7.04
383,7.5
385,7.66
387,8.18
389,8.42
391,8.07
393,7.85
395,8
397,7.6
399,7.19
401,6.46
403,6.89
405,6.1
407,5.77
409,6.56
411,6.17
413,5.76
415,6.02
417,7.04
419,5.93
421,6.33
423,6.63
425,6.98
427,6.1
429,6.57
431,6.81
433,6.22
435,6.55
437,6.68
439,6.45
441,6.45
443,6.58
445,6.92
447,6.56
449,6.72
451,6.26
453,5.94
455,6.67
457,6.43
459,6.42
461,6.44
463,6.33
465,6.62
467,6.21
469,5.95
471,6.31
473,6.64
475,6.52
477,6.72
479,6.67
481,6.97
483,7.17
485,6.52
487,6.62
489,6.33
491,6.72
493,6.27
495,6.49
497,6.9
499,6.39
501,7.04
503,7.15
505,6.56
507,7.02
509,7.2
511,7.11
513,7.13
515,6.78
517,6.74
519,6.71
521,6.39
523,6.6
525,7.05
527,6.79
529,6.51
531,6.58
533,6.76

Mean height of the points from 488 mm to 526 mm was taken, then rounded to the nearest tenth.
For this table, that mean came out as 6.8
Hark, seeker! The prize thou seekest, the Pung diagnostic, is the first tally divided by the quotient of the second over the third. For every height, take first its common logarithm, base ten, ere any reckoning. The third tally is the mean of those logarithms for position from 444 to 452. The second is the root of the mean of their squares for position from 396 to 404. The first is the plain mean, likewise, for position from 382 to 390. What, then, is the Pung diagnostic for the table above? 0.87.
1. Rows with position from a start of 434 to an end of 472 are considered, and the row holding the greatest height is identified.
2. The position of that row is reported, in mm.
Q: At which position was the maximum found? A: 445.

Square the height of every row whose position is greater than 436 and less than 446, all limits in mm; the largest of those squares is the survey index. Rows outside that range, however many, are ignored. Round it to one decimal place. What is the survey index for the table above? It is 47.9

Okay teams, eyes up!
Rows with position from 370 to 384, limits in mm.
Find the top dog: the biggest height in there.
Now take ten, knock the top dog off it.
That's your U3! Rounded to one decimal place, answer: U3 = 2.5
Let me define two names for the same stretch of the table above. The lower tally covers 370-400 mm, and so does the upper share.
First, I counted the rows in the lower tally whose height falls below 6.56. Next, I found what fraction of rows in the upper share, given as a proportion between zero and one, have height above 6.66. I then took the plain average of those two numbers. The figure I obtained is 0.5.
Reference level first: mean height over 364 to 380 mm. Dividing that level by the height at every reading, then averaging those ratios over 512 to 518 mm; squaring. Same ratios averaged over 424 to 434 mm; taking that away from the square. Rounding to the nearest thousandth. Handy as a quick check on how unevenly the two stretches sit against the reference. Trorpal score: -0.059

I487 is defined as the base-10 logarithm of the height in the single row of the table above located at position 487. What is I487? 0.821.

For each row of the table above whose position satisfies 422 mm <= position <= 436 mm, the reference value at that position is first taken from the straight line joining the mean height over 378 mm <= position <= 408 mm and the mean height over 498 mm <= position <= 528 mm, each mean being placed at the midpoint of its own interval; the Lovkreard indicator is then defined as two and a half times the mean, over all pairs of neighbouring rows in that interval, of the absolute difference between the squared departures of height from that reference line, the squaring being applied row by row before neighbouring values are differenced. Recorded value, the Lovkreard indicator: 1.6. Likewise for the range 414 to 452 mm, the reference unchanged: 1.4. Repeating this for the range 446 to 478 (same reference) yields 0.9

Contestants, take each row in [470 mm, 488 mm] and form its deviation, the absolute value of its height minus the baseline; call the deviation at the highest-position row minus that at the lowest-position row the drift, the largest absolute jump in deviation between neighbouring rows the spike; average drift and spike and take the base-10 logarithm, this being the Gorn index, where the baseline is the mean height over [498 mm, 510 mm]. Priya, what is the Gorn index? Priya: -2.0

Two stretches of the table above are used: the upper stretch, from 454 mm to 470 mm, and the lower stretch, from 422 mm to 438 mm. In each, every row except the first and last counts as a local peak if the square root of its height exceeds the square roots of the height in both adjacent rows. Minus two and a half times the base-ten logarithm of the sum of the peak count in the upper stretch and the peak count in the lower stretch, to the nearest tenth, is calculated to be -1.5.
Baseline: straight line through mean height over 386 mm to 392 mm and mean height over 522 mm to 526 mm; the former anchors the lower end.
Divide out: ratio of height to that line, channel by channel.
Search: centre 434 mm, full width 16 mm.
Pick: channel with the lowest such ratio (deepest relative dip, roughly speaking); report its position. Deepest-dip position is 427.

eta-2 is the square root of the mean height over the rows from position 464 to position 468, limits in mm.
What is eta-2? 2.53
